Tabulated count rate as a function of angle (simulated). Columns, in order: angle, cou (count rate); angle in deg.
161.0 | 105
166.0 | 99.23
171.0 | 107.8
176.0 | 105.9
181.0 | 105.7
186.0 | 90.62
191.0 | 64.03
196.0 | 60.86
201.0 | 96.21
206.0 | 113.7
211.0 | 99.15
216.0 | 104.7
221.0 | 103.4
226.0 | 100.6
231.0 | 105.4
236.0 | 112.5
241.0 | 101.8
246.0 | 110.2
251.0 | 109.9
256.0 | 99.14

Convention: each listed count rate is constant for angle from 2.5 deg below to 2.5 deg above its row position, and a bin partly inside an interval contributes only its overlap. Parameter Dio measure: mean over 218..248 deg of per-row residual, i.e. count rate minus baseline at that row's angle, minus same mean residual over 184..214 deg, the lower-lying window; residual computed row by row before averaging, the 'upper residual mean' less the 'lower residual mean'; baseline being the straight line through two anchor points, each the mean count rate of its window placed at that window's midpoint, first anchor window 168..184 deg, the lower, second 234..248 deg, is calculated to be 17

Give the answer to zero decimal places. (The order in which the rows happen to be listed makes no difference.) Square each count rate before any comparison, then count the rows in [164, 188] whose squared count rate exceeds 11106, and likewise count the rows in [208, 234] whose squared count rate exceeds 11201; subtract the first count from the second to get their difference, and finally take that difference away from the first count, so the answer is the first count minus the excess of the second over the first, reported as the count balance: 6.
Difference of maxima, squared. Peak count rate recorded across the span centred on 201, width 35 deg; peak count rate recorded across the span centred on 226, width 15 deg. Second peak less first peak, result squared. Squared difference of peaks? 69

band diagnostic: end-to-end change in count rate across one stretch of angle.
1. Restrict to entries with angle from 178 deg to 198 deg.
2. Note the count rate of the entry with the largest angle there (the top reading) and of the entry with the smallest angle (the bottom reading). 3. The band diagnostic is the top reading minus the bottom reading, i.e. -45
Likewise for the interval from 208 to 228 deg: 1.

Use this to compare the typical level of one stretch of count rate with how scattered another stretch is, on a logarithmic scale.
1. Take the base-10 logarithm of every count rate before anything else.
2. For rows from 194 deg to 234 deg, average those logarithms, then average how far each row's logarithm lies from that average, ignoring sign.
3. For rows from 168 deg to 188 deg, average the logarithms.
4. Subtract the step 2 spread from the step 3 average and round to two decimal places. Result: 1.96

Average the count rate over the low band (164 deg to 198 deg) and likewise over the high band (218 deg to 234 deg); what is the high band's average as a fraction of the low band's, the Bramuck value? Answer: 1.14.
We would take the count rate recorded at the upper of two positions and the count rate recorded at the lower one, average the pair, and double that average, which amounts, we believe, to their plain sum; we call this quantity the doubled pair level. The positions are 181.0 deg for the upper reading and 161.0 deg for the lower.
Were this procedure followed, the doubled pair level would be 211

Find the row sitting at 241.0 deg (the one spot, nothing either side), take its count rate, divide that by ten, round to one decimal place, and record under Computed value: 10.2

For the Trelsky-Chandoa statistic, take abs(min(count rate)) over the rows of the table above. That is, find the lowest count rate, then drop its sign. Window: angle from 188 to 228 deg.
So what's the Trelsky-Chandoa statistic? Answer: 61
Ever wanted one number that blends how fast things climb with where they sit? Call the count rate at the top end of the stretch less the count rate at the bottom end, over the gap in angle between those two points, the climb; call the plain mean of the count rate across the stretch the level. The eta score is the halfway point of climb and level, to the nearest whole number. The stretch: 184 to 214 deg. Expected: 44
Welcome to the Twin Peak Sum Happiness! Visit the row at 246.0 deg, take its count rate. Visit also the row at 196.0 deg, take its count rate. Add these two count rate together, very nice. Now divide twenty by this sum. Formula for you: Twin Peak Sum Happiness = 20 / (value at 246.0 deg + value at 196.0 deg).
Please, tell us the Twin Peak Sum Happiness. 0.117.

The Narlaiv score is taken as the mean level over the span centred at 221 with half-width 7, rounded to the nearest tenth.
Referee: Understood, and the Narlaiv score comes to 102.9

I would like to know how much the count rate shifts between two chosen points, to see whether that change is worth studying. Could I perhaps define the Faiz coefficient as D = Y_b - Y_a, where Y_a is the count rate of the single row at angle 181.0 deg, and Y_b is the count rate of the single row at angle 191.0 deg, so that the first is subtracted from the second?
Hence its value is -42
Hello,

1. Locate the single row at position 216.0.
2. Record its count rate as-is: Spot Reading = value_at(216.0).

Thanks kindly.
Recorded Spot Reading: 104.7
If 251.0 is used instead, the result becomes 109.9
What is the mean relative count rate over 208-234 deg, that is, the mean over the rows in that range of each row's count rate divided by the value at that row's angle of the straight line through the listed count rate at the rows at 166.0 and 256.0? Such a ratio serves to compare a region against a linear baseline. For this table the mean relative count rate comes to 1.04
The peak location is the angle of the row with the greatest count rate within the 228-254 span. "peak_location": 236.0 deg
